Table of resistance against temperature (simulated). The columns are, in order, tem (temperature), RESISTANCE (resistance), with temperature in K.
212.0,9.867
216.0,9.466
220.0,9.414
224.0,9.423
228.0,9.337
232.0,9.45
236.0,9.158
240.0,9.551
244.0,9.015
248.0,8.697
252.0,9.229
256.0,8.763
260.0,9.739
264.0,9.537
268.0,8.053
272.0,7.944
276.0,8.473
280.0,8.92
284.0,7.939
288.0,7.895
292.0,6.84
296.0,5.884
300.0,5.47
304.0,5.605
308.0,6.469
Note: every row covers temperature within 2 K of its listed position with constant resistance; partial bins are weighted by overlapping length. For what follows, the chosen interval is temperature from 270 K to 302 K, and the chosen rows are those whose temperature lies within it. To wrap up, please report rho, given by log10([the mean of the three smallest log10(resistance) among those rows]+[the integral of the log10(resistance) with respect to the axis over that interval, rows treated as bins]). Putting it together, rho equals 1.45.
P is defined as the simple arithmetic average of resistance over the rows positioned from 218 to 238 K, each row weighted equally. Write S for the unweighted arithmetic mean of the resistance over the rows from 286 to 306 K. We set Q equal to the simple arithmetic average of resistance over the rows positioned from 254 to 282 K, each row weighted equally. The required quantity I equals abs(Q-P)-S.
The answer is -5.76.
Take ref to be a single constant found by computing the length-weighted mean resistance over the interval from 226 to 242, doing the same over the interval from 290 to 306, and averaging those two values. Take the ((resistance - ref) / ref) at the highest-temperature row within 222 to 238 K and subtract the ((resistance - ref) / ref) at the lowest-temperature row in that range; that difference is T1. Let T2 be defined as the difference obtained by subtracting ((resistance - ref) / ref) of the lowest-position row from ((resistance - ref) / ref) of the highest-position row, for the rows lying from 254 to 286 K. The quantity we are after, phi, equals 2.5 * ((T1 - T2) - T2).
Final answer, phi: 0.5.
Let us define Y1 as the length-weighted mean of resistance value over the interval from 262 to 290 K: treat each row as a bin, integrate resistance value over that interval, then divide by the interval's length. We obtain 8.4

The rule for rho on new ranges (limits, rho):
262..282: 1.29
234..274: 1.59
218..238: 1.31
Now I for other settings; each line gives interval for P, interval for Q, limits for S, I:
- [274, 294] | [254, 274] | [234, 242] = -8.56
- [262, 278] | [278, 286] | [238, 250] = -9.02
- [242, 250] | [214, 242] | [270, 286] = -7.78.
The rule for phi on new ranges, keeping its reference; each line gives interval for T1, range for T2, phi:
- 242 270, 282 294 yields 0.4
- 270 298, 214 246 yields -0.4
